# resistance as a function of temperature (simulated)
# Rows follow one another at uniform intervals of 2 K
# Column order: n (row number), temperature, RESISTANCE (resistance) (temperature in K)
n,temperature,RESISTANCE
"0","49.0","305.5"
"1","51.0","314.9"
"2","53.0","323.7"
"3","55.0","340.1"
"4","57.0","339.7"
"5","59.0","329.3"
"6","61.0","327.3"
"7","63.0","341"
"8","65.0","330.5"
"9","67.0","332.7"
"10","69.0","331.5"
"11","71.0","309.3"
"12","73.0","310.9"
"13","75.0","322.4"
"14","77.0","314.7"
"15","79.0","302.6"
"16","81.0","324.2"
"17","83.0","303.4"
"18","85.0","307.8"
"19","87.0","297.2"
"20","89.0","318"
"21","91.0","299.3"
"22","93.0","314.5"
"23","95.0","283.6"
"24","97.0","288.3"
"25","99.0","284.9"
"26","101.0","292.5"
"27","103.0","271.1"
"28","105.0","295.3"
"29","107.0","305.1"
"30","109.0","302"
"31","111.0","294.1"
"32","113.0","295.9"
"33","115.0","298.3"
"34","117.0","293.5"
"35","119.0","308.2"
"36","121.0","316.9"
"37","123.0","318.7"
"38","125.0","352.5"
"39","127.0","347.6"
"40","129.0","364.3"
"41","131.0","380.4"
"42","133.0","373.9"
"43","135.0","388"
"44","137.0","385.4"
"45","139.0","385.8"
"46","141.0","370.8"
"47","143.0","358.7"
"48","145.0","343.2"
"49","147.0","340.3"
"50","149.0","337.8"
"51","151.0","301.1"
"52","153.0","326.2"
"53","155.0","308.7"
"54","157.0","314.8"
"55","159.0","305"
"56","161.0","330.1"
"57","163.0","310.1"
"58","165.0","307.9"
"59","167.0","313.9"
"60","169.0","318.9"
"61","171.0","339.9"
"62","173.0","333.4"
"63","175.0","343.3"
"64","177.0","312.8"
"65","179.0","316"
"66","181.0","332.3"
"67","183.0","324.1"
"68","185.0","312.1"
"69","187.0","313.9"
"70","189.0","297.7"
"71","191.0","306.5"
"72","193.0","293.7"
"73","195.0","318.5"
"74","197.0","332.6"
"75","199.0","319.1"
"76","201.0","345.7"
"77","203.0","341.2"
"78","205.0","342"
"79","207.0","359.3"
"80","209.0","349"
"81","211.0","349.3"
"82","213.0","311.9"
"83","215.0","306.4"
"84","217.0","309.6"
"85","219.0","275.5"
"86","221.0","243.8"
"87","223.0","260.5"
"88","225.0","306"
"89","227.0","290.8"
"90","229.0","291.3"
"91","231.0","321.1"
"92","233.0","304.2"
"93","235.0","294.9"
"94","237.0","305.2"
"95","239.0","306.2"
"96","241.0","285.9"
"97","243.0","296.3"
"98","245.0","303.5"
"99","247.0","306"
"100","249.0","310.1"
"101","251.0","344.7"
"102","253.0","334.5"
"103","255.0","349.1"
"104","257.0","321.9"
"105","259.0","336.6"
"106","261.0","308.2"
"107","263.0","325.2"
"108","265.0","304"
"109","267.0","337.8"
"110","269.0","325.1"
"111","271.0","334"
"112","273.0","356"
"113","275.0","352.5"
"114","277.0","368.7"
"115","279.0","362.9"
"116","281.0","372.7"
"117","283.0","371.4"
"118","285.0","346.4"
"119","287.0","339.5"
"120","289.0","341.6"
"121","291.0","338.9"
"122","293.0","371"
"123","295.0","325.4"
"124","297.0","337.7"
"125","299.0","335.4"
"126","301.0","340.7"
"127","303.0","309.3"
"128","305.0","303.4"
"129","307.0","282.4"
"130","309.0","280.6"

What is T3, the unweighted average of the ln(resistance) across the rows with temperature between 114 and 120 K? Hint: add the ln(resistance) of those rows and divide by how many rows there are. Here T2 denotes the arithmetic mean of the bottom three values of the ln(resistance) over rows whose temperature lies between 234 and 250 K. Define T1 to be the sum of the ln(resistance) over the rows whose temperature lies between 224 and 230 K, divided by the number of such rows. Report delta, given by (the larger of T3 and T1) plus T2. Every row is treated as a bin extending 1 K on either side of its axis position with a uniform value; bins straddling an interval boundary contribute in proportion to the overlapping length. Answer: 11.4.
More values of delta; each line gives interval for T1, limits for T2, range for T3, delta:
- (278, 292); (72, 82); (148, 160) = 11.6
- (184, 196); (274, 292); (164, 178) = 11.6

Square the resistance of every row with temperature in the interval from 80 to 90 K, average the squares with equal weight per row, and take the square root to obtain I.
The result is 310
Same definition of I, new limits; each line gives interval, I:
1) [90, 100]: 294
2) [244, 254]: 320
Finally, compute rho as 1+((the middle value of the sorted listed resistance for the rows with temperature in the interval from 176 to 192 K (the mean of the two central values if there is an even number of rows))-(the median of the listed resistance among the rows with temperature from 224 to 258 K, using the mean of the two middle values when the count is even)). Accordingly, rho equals 8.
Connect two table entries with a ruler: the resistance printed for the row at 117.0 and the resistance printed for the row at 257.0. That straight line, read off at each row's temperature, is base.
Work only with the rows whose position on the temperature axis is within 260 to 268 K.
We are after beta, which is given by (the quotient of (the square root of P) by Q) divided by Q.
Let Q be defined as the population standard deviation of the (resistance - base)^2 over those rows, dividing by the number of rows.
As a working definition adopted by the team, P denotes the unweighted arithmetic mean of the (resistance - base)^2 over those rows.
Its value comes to 0.0008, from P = 197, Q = 133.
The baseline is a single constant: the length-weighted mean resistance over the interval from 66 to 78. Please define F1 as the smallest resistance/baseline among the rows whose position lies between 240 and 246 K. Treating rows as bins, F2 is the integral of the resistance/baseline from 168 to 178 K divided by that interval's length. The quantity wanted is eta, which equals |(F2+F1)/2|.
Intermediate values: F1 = 0.89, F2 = 1.029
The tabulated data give 0.96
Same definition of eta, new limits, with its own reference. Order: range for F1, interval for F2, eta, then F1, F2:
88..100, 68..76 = 0.94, 0.89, 0.995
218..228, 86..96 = 0.85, 0.76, 0.945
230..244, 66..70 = 0.96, 0.89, 1.037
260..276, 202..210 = 1.02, 0.95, 1.086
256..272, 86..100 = 0.94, 0.95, 0.930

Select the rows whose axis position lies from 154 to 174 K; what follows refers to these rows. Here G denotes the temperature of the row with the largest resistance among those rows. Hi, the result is 171.0 K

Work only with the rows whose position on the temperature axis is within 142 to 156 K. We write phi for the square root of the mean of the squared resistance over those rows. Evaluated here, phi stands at 331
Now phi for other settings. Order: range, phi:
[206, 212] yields 353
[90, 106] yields 291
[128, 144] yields 376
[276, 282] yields 368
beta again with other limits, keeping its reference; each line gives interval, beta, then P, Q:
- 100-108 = 0.0005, 148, 153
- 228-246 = 0.0002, 385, 311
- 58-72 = 0.0001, 2189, 759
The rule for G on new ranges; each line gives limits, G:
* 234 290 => 281.0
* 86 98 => 89.0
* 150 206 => 201.0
